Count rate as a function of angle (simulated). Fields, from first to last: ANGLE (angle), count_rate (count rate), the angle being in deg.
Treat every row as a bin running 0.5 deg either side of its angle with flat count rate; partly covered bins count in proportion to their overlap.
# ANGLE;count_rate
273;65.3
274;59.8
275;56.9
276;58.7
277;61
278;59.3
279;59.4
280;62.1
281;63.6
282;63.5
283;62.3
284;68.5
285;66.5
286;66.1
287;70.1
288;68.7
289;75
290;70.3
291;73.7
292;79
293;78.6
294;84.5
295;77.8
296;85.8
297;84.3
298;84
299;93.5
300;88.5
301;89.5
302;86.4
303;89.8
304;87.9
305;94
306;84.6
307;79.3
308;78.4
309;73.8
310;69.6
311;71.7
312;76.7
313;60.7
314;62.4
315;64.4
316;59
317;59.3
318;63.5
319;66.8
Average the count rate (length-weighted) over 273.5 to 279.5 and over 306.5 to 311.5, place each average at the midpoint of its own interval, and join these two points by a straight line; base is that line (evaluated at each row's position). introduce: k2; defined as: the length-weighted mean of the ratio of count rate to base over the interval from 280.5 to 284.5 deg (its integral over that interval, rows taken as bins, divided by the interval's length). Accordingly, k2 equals 1.04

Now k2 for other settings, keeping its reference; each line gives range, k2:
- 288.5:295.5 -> 1.16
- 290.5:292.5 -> 1.15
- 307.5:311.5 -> 0.98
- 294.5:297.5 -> 1.21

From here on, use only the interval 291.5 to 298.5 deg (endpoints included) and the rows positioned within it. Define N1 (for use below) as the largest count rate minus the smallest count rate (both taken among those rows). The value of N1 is 8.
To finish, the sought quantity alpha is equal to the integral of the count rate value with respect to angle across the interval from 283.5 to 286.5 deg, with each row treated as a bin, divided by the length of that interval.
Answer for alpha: 67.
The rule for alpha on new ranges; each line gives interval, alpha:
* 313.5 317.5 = 61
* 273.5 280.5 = 60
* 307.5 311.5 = 73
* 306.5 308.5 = 79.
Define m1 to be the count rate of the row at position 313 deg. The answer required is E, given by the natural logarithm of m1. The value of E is 4.11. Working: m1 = 60.7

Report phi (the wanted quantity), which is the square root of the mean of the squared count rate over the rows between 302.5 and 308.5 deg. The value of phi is 86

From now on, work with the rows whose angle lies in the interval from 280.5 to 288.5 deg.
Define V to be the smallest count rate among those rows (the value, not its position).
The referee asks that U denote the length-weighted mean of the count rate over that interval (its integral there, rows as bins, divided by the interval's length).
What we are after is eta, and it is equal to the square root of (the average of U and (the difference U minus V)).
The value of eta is 5.9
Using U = 66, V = 62.3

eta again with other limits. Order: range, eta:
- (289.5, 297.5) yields 6.6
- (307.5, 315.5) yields 6.3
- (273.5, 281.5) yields 5.6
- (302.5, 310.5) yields 6.9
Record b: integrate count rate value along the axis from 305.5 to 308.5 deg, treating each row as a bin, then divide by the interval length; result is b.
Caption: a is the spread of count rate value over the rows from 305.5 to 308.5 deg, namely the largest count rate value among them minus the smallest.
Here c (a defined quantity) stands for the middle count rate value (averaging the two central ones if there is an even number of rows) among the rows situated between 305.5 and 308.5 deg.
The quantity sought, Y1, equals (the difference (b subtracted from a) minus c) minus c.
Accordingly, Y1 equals -233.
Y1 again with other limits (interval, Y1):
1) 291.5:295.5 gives -231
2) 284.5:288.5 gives -199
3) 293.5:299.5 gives -238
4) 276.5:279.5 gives -177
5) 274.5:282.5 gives -174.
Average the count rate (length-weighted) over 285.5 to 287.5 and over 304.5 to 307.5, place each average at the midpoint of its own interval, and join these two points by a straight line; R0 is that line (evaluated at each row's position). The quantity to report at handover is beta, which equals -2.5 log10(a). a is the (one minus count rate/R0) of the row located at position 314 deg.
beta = 1.2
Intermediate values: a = 0.331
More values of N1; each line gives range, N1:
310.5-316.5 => 18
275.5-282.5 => 5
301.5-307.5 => 15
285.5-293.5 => 13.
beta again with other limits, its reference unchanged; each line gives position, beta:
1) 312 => 2.0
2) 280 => 7.9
